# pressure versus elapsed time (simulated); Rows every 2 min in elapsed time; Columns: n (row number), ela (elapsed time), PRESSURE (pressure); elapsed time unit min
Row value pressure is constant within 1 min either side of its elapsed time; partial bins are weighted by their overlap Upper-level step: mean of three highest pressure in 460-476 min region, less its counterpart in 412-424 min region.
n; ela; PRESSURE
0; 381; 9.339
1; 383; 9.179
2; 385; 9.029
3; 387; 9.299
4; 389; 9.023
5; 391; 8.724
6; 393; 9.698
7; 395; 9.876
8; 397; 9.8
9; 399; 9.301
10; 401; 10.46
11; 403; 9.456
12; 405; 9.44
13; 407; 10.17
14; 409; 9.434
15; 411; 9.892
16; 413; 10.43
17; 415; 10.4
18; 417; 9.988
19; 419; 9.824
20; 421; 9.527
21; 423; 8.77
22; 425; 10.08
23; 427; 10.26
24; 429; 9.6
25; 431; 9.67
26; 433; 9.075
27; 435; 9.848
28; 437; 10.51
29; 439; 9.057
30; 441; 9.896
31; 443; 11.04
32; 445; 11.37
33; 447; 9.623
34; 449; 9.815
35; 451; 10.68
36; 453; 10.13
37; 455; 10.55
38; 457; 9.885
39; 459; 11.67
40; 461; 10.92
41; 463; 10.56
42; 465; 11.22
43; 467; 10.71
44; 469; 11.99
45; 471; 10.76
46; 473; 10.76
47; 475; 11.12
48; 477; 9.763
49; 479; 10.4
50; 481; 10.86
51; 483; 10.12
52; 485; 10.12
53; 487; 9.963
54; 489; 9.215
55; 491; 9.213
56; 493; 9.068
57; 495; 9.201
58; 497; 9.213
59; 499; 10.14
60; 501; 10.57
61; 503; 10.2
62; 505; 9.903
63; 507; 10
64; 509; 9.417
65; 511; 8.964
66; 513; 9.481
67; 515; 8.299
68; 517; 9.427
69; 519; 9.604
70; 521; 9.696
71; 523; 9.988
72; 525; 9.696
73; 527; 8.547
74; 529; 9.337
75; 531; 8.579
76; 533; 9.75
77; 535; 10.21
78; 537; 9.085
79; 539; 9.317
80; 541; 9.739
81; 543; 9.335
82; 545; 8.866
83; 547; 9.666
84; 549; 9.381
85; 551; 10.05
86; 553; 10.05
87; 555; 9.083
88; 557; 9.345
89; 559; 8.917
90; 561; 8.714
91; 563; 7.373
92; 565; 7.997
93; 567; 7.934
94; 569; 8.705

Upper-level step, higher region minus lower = 1.2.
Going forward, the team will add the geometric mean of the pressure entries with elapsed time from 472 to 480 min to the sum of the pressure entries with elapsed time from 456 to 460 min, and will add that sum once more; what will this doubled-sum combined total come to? 54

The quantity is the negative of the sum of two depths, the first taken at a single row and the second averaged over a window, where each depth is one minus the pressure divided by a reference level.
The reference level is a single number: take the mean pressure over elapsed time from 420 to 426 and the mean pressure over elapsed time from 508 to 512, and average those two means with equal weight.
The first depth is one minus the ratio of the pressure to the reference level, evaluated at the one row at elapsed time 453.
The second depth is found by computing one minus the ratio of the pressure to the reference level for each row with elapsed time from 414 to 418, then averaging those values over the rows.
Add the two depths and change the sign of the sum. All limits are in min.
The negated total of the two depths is 0.18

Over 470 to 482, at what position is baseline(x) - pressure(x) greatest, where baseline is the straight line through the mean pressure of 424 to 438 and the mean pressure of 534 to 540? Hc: 477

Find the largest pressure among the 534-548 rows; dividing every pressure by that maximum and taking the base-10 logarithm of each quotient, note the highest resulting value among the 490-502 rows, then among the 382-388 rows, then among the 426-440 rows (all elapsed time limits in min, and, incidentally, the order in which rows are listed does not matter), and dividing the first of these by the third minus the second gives 0.3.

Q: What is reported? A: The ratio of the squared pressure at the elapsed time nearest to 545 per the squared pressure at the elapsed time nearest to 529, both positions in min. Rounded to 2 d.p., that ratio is 0.90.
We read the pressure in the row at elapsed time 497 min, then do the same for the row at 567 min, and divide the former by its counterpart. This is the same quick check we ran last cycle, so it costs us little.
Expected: 1.16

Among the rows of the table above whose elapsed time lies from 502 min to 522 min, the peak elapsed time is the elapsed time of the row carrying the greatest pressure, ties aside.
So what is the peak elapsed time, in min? 503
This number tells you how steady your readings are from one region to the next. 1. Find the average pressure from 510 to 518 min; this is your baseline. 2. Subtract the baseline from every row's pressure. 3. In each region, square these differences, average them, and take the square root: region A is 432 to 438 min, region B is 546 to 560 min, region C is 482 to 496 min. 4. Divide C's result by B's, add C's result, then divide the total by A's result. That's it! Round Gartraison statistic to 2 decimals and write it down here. 1.85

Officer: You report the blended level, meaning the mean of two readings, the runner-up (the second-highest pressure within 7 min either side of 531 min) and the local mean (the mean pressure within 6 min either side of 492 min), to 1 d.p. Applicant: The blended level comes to 9.5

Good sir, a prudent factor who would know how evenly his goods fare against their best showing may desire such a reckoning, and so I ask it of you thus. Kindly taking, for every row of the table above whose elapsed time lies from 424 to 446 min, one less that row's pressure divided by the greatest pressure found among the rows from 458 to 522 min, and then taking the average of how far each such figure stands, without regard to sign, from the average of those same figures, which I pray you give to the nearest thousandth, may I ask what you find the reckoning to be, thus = 0.047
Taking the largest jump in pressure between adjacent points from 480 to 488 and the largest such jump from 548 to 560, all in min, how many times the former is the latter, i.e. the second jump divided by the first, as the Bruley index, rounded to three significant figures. 1.31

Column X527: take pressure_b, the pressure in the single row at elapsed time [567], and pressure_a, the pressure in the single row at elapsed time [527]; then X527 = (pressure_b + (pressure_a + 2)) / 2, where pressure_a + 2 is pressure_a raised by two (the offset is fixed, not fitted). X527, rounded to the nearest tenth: 9.2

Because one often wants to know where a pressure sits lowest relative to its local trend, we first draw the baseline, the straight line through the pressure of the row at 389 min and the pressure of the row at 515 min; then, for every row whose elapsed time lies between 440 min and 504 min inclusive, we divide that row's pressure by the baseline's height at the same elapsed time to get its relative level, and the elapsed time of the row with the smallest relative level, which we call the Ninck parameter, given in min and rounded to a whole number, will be 493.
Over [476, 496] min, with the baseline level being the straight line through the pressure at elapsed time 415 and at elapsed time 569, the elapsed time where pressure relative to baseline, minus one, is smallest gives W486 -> 493 min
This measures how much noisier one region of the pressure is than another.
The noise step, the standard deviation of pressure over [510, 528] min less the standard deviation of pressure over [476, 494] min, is -0.03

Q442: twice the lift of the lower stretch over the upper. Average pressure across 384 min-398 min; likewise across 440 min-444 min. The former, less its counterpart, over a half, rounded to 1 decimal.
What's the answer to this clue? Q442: -2.2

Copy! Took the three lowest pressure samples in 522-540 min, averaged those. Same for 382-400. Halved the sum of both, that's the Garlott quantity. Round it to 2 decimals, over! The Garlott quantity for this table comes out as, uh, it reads 8.83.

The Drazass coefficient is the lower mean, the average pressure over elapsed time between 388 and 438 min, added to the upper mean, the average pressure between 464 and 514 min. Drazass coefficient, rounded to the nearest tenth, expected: 19.8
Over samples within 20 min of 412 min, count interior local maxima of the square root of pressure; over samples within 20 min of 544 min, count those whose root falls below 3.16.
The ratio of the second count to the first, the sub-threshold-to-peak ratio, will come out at 3.4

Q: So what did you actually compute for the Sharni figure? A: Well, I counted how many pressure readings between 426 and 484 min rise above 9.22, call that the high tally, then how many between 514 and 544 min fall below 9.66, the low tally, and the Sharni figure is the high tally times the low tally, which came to 243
